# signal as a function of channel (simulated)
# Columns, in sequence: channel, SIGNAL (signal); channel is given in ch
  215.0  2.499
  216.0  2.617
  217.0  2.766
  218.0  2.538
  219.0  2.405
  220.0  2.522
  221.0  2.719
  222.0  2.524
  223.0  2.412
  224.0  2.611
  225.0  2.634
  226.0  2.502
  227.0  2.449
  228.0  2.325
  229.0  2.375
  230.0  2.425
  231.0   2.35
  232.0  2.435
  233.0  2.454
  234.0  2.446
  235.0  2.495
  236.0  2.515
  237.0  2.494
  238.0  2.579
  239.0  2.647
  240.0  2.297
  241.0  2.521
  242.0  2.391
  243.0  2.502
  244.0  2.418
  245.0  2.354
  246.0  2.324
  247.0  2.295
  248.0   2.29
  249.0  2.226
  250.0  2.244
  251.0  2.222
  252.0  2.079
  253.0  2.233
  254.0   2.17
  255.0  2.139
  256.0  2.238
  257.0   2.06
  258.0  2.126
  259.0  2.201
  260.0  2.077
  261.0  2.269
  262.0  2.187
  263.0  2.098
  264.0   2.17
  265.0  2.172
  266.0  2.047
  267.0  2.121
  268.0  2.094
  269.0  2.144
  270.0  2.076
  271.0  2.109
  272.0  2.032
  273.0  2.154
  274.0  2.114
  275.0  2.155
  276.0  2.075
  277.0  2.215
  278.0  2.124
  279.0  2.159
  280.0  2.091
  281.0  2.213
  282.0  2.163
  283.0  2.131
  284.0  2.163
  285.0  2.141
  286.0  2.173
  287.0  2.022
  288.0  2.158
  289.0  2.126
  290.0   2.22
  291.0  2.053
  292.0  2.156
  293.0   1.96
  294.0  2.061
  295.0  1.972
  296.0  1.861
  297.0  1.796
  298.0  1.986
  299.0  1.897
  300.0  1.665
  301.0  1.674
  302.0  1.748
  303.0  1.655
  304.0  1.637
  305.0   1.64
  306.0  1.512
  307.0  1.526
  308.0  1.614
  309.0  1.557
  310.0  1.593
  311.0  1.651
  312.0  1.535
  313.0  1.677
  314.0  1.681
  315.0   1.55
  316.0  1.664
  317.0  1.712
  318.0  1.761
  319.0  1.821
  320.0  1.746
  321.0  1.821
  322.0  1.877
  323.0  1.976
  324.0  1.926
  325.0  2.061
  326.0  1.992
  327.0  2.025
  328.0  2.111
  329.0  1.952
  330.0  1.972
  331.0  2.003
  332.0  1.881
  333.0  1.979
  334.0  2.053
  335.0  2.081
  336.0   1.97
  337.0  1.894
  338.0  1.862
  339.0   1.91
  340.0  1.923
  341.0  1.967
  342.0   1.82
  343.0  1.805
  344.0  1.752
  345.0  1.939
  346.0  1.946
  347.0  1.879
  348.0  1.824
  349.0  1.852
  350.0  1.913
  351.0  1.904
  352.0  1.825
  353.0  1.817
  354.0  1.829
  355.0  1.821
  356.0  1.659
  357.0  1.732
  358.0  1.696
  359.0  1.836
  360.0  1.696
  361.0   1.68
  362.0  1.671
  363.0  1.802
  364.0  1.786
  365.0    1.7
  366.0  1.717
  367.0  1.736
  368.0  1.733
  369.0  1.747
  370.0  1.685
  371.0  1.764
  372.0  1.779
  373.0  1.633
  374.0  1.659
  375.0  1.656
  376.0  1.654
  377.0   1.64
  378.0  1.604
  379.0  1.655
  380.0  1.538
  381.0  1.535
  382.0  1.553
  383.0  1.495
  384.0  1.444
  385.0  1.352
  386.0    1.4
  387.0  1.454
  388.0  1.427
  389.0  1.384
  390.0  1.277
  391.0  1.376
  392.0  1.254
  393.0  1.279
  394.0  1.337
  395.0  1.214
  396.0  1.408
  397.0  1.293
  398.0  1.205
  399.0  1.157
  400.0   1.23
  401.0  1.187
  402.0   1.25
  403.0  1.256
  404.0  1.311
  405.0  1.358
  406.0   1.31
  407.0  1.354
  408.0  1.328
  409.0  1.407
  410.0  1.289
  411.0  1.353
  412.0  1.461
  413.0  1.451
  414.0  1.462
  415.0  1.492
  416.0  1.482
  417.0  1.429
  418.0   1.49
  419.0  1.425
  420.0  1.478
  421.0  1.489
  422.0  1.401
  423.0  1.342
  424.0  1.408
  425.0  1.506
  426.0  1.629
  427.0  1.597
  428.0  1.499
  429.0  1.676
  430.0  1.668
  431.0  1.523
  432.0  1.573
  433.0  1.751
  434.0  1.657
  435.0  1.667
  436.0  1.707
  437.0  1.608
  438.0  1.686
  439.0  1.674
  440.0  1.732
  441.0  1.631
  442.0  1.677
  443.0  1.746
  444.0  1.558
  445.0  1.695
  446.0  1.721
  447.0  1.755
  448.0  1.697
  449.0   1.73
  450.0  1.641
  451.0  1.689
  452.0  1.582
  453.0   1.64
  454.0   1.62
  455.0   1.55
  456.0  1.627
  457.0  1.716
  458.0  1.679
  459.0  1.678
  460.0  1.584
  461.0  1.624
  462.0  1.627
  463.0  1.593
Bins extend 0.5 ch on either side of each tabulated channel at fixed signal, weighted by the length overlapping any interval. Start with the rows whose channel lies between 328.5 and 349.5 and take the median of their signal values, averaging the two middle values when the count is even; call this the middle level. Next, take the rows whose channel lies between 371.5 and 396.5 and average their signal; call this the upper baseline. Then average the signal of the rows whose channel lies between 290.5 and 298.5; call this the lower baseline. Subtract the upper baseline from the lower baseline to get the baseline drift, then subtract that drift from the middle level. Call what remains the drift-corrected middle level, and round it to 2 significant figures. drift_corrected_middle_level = 1.4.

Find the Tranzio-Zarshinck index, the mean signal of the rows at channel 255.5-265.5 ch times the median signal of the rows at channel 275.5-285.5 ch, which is 4.6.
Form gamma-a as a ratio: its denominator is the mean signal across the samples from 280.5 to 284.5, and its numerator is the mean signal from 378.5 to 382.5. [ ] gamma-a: 0.72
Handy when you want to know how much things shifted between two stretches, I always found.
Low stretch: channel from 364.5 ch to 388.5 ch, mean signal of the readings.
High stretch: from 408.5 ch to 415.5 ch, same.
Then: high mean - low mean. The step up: -0.2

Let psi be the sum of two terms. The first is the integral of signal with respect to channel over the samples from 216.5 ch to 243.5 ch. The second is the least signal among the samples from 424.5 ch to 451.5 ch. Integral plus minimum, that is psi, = 69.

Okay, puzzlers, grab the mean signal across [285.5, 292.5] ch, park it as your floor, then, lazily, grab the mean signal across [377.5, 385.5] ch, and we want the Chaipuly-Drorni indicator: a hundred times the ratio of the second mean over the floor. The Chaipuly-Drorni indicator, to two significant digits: 71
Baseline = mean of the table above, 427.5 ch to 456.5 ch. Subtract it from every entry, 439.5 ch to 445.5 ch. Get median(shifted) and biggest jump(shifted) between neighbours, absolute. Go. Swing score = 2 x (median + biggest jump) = 0.44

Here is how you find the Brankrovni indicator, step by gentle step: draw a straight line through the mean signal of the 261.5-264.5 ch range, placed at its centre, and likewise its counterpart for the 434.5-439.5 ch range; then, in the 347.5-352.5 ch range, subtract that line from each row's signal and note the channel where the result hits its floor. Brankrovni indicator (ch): 348.0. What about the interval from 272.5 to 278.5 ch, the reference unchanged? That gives 276.0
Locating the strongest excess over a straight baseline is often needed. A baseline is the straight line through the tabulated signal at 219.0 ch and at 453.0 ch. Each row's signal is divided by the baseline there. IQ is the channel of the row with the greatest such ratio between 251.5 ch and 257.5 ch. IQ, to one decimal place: 256.0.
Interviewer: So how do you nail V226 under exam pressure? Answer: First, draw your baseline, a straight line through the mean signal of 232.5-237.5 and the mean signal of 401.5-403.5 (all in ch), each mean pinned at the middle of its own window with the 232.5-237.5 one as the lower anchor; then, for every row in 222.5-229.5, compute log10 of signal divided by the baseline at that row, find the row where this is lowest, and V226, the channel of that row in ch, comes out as 228.0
